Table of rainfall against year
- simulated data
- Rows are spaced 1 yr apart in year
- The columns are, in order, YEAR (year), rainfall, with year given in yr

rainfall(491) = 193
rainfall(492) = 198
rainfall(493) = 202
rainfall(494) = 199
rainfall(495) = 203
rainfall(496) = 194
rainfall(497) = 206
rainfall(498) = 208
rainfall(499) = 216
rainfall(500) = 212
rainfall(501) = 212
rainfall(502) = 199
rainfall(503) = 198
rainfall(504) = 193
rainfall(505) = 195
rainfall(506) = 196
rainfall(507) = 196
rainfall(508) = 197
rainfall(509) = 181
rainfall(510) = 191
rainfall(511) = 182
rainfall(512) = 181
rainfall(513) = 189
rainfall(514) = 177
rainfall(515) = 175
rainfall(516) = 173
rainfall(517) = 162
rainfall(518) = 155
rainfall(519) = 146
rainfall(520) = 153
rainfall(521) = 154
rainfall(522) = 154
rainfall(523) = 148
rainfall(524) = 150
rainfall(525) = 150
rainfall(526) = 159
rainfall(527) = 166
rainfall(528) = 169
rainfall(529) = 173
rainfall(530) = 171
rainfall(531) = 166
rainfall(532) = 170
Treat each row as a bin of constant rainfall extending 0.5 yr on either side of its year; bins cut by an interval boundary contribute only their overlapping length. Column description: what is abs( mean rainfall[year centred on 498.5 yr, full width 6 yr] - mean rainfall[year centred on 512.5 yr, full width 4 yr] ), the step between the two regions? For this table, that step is 26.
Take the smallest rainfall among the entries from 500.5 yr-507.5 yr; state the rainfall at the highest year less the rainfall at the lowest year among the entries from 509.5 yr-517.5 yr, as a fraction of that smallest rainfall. -0.15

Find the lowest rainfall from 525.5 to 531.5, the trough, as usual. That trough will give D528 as 159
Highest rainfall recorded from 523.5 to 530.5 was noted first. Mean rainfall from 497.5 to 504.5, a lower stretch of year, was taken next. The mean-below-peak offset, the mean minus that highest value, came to 32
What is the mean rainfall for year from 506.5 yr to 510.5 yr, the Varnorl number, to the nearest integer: 191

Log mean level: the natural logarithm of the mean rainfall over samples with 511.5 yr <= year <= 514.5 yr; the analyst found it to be 5.21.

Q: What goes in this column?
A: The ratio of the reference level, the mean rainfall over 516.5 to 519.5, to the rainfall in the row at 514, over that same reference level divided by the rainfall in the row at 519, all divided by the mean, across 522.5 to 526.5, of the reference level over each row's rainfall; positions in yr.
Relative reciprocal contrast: 0.81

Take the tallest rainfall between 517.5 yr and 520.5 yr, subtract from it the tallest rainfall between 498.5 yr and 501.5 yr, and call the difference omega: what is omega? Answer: -61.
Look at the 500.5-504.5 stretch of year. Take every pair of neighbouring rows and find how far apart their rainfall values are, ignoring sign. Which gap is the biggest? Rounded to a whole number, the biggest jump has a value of 13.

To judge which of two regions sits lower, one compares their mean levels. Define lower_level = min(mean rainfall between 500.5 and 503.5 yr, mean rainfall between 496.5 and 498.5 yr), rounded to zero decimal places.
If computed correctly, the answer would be 203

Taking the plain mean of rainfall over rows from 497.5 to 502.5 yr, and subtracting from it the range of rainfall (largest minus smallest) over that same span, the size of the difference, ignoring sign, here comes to 192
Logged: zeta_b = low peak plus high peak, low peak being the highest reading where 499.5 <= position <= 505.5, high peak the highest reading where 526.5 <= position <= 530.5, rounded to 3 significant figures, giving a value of 385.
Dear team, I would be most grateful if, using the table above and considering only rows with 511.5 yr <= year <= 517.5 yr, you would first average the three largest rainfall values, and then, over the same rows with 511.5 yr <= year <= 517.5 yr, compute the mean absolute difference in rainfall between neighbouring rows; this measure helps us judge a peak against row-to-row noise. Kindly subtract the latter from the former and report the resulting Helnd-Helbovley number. 175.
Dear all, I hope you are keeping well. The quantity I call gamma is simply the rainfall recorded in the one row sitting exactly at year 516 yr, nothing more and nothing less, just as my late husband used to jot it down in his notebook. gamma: 173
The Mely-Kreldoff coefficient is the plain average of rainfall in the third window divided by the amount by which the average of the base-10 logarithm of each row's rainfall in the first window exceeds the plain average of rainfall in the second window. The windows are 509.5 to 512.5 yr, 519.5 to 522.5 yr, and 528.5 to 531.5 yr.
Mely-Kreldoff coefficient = -1.12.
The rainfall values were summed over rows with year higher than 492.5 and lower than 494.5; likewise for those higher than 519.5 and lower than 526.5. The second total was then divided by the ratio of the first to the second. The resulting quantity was 2844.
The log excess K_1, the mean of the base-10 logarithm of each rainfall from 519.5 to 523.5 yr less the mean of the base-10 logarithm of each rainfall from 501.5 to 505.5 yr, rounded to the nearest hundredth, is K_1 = -0.11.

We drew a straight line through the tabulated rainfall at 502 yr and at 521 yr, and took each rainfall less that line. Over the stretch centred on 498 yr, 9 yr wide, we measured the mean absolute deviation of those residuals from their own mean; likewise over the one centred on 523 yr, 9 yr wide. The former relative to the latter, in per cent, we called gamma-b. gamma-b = 120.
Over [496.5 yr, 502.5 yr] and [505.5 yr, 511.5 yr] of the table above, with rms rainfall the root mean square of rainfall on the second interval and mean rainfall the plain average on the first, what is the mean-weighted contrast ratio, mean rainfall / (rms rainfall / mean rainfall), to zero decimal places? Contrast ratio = 229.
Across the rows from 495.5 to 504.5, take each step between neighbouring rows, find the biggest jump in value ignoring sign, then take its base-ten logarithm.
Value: 1.11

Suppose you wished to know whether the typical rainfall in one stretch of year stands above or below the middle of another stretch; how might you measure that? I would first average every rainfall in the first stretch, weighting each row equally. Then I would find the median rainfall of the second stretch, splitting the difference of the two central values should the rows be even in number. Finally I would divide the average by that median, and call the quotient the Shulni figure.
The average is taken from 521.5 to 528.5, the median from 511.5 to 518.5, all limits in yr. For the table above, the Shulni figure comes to 0.89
